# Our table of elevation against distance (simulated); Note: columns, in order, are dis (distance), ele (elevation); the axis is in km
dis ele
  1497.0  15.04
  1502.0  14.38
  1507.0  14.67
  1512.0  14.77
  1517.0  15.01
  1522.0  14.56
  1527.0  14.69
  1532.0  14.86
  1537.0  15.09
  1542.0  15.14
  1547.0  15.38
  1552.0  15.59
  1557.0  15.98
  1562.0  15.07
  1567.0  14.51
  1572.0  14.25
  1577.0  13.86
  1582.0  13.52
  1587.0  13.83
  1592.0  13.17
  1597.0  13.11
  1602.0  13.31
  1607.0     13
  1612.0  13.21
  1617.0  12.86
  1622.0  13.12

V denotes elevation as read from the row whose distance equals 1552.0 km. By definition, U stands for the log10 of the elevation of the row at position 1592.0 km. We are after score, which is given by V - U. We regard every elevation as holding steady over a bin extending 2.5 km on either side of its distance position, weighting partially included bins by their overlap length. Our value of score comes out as 14.5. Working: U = 1.12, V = 15.59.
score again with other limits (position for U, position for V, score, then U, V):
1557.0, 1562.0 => 13.9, 1.20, 15.07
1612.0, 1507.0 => 13.5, 1.12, 14.67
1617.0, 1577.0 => 12.8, 1.11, 13.86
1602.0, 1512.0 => 13.6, 1.12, 14.77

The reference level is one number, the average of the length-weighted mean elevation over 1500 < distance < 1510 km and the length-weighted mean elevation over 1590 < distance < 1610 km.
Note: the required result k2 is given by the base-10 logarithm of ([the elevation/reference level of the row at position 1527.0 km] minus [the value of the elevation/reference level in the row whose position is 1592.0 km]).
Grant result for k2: -1.0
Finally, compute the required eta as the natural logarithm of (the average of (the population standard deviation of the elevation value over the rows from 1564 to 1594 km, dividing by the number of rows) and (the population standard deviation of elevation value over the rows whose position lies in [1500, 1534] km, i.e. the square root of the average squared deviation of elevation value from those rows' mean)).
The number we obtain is -1.16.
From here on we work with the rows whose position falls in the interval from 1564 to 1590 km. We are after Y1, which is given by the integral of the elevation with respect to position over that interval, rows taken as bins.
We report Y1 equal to 364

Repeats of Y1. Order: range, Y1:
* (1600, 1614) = 184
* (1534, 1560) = 401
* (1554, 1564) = 156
